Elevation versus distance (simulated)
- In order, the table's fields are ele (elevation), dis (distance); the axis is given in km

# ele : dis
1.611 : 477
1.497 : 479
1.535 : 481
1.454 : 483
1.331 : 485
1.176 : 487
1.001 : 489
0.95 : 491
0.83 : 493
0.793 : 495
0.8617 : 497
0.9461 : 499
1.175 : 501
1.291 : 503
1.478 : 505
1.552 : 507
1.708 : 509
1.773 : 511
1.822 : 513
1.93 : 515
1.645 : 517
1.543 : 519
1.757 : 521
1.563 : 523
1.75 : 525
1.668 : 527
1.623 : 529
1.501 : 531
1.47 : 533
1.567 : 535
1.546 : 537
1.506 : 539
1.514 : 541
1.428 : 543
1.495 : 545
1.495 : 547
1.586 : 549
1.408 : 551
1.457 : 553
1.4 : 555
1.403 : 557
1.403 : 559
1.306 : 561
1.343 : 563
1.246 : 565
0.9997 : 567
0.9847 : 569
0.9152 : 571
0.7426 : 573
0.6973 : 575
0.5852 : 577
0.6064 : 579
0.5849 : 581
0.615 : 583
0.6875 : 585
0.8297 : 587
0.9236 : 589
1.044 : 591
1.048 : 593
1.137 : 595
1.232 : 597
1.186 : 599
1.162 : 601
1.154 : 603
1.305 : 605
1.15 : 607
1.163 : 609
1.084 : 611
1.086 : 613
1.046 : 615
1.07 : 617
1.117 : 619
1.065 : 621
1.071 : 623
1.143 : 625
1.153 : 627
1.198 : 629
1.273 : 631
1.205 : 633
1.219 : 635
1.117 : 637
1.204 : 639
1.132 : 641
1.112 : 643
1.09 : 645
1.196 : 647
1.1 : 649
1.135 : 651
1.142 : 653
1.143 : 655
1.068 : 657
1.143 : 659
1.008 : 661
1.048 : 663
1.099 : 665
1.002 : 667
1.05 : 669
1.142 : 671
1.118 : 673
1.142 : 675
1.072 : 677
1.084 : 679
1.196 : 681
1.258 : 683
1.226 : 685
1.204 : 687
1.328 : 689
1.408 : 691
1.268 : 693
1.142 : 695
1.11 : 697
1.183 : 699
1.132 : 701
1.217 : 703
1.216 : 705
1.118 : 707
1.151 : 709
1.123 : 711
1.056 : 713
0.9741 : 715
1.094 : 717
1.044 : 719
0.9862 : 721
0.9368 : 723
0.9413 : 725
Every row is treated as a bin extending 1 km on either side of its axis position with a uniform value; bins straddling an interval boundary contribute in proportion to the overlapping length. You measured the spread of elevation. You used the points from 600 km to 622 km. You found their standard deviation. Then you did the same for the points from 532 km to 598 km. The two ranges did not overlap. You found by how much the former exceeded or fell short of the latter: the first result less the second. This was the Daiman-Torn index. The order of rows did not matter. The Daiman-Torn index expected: -0.27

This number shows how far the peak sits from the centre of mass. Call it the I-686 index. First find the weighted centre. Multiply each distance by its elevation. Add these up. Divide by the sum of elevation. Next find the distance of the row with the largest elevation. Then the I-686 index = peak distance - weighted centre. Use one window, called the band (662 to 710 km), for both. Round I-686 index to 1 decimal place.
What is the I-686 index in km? 4.5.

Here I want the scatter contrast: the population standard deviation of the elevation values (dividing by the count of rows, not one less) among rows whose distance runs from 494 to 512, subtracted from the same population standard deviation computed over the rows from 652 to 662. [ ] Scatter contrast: -0.29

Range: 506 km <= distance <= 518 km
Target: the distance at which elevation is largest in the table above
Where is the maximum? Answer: 515 km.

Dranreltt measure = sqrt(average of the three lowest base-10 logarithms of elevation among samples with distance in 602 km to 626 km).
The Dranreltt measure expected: 0.16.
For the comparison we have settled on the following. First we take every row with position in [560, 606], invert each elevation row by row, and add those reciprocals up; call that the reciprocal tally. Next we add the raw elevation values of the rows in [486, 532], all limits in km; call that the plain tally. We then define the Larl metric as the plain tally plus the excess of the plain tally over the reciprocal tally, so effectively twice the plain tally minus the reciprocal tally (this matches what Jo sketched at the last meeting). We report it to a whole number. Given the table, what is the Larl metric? 39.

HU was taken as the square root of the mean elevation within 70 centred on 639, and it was 1.06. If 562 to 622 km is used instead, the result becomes 1.00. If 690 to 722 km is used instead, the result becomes 1.07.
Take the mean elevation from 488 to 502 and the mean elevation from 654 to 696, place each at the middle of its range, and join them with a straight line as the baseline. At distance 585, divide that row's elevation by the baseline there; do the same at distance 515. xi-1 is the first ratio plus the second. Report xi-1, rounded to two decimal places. 2.67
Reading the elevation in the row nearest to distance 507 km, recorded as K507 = 1.552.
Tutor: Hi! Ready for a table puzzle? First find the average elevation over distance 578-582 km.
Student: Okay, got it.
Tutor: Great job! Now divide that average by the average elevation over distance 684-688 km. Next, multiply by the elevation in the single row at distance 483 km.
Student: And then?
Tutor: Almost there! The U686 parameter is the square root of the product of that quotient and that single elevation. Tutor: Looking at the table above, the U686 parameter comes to 0.84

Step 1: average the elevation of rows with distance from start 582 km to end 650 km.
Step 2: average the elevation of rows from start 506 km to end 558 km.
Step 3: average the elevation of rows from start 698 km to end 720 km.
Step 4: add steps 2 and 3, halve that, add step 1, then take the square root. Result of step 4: 1.56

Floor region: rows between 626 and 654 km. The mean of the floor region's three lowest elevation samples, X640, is 1.10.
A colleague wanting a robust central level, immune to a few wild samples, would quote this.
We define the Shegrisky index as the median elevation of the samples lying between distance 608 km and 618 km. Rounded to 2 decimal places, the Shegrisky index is 1.08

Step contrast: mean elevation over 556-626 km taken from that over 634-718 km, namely 0.11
